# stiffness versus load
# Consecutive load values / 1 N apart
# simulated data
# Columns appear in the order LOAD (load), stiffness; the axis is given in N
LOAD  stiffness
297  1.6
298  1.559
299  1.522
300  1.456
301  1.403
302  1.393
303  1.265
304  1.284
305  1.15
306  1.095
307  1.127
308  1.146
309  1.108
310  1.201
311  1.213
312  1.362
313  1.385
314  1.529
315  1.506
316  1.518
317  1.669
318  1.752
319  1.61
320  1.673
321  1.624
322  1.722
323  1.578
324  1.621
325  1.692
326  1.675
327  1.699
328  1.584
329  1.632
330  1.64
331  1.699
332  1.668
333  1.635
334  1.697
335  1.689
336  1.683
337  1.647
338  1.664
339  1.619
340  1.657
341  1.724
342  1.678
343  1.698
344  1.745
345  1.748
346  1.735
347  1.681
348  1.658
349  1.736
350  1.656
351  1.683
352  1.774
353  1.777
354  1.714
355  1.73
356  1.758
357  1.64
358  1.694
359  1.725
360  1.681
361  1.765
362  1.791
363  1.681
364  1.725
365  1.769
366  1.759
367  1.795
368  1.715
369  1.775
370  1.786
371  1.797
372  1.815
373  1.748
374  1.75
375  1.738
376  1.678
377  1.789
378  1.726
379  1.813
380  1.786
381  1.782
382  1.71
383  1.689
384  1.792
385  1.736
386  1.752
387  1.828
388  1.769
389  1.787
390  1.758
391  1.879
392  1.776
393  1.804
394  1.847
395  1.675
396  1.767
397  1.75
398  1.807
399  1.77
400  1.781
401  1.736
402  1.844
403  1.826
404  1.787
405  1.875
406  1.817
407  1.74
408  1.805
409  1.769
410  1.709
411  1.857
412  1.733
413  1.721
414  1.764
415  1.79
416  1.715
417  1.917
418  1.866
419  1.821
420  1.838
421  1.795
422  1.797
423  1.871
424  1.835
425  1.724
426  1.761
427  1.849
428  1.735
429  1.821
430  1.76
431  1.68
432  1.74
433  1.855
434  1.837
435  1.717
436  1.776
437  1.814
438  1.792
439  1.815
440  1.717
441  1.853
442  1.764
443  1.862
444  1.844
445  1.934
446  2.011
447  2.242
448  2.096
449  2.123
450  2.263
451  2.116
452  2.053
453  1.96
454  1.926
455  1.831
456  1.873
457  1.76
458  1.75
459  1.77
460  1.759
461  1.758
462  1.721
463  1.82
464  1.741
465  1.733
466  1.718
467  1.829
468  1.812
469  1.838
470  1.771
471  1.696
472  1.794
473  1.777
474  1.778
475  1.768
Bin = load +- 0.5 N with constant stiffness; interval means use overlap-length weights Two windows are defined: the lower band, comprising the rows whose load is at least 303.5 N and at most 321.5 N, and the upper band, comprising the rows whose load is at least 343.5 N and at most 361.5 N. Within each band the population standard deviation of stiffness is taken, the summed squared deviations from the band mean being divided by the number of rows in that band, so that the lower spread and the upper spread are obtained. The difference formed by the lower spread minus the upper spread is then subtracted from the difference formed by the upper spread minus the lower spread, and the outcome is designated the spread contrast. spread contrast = -0.36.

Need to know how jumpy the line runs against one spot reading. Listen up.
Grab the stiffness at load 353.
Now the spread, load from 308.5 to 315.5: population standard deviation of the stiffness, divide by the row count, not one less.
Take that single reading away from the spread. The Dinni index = -1.63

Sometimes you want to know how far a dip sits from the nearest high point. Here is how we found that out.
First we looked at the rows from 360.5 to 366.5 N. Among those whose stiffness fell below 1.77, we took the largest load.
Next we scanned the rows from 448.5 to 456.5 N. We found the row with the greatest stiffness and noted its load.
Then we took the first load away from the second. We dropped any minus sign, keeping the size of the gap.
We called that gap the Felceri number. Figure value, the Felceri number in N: 84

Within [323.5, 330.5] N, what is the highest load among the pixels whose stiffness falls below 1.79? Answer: 330 N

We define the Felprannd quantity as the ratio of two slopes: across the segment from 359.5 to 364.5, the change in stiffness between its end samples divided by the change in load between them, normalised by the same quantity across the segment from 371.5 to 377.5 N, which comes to -2.1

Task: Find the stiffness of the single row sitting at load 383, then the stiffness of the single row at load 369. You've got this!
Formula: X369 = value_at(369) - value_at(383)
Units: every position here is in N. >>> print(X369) 0.09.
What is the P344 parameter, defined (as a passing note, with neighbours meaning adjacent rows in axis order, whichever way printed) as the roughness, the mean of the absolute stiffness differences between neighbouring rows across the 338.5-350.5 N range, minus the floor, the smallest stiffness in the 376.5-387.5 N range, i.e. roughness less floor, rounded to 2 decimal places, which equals -1.65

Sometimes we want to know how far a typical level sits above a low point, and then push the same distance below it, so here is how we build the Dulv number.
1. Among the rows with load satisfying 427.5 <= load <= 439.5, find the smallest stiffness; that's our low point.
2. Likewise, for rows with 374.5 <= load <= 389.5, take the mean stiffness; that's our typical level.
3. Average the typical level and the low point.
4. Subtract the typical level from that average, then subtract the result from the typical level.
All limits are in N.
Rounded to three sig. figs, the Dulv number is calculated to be 1.80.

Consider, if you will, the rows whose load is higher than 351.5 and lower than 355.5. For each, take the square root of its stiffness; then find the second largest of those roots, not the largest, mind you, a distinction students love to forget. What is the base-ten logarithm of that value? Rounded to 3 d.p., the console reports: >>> 0.124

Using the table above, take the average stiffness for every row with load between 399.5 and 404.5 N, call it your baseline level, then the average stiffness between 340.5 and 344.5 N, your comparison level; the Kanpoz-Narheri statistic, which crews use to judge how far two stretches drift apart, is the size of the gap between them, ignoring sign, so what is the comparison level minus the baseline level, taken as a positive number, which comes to 0.084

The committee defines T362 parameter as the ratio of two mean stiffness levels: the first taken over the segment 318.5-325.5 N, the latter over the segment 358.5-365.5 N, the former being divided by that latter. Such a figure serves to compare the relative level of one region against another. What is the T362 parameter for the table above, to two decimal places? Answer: 0.95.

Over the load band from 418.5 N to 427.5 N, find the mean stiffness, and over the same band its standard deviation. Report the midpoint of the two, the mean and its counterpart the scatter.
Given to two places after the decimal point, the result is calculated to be 0.93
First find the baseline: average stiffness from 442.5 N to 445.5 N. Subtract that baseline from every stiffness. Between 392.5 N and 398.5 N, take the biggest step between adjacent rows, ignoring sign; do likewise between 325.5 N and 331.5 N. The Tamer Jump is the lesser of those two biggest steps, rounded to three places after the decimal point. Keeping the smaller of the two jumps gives 0.115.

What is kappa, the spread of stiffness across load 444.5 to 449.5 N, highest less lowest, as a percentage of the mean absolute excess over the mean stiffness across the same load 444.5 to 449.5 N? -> 354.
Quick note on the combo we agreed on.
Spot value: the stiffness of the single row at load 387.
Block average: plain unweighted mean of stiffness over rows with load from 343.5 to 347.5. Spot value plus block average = 3.56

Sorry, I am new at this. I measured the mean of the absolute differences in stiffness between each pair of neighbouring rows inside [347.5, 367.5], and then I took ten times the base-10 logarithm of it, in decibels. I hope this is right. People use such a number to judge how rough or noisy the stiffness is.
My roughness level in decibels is -12.8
